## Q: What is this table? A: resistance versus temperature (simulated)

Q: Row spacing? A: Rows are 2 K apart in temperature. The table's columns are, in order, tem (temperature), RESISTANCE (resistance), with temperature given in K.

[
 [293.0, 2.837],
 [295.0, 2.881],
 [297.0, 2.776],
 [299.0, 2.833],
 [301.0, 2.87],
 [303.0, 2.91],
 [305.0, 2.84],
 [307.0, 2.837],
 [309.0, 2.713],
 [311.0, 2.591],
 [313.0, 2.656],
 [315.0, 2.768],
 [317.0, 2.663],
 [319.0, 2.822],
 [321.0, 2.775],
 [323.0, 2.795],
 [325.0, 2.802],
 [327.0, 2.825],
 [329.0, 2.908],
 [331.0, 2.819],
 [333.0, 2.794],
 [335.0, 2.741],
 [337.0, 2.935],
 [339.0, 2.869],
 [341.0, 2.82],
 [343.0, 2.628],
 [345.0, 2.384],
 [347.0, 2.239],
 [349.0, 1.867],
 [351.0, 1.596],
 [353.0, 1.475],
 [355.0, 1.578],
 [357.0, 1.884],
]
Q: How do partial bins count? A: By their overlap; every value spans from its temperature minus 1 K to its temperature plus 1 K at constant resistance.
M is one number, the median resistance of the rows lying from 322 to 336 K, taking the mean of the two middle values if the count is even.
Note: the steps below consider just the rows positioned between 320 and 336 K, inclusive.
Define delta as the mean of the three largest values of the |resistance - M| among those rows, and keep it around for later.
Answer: 0.06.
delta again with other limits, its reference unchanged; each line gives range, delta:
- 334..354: 1.16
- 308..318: 0.17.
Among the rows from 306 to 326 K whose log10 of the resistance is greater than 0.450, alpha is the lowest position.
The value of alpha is 307.0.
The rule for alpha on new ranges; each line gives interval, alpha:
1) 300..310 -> 301.0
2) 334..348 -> 337.0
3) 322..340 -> 327.0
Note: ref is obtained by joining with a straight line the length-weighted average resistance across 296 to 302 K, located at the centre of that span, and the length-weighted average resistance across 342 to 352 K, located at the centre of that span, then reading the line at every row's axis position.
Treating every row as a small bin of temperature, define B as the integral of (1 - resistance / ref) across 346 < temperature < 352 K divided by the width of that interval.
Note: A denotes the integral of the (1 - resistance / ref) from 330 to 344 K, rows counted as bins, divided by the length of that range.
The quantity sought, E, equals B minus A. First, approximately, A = -0.23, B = 0.10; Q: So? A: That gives 0.33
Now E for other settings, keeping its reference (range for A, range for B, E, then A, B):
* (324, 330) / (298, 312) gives 0.15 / -0.17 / -0.02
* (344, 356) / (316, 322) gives -0.20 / 0.12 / -0.08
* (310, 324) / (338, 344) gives -0.18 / -0.06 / -0.24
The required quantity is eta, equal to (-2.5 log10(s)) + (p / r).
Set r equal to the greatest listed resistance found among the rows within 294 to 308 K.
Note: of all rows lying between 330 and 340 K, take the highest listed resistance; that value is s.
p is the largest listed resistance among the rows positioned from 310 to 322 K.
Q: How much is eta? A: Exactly -0.20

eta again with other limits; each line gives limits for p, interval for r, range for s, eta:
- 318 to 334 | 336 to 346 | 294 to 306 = -0.17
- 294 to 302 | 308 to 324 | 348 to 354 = 0.34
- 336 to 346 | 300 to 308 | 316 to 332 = -0.15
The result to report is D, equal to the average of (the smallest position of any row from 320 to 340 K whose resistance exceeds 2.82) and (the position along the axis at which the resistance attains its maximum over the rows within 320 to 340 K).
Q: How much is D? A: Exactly 332 K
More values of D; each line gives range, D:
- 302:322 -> 303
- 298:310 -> 301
